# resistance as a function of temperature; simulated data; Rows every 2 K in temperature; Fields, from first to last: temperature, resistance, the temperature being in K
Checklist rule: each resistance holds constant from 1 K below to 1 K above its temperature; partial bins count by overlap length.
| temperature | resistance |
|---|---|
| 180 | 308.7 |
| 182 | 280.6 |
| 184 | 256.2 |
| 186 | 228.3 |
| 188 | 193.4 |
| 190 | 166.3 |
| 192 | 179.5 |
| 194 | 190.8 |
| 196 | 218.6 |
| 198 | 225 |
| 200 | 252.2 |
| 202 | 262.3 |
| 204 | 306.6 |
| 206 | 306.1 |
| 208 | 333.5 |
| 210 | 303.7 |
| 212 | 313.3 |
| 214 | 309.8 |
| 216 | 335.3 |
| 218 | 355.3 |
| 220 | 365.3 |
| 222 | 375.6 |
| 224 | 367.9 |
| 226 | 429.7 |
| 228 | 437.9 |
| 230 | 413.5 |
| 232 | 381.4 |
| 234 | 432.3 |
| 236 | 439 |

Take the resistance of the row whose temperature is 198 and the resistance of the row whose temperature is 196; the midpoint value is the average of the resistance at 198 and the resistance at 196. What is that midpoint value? 222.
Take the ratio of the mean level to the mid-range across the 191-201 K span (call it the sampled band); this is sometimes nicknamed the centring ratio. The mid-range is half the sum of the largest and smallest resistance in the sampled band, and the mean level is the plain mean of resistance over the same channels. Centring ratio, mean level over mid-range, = 0.99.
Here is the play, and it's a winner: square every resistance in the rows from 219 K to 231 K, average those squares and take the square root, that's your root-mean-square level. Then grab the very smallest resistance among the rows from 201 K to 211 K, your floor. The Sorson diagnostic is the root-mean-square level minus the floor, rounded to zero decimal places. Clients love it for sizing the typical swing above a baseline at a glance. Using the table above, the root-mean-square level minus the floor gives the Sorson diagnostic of 137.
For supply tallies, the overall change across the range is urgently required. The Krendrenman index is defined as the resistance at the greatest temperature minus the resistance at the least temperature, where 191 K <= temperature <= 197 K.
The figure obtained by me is 39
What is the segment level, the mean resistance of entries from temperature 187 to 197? 190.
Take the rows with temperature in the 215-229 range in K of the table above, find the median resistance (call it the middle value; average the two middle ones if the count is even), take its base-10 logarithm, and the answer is 2.57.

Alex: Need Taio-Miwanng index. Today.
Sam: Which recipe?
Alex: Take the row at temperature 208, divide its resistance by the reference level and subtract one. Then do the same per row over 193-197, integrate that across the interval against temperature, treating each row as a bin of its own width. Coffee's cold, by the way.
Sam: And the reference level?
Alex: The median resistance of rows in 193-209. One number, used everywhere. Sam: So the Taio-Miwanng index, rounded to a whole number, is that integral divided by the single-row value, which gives -3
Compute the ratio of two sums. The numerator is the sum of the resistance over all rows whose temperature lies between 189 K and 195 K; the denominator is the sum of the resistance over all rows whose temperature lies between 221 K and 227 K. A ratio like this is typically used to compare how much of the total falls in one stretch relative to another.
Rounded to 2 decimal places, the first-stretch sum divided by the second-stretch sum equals 0.46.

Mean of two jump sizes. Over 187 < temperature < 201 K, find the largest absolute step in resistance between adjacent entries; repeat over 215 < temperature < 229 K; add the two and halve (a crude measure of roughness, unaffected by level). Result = 45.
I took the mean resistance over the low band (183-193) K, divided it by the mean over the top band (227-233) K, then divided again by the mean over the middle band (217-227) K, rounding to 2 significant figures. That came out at 0.0013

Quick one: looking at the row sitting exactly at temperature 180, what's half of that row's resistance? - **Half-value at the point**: 154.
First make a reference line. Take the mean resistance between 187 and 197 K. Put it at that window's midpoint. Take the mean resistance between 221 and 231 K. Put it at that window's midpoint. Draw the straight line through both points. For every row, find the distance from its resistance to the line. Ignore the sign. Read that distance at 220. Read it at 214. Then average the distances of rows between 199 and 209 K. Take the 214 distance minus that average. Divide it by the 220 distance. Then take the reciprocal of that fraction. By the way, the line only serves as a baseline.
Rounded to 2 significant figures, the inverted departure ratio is -0.23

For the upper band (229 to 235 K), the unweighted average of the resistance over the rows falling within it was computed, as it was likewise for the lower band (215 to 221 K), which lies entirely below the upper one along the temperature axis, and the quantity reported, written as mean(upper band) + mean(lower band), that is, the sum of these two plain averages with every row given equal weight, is 761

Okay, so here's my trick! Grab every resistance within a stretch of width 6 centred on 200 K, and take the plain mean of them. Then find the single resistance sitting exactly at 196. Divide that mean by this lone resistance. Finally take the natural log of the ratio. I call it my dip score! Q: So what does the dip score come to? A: 0.12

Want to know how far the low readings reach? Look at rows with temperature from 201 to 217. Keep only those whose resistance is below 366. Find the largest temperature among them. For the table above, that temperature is 216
